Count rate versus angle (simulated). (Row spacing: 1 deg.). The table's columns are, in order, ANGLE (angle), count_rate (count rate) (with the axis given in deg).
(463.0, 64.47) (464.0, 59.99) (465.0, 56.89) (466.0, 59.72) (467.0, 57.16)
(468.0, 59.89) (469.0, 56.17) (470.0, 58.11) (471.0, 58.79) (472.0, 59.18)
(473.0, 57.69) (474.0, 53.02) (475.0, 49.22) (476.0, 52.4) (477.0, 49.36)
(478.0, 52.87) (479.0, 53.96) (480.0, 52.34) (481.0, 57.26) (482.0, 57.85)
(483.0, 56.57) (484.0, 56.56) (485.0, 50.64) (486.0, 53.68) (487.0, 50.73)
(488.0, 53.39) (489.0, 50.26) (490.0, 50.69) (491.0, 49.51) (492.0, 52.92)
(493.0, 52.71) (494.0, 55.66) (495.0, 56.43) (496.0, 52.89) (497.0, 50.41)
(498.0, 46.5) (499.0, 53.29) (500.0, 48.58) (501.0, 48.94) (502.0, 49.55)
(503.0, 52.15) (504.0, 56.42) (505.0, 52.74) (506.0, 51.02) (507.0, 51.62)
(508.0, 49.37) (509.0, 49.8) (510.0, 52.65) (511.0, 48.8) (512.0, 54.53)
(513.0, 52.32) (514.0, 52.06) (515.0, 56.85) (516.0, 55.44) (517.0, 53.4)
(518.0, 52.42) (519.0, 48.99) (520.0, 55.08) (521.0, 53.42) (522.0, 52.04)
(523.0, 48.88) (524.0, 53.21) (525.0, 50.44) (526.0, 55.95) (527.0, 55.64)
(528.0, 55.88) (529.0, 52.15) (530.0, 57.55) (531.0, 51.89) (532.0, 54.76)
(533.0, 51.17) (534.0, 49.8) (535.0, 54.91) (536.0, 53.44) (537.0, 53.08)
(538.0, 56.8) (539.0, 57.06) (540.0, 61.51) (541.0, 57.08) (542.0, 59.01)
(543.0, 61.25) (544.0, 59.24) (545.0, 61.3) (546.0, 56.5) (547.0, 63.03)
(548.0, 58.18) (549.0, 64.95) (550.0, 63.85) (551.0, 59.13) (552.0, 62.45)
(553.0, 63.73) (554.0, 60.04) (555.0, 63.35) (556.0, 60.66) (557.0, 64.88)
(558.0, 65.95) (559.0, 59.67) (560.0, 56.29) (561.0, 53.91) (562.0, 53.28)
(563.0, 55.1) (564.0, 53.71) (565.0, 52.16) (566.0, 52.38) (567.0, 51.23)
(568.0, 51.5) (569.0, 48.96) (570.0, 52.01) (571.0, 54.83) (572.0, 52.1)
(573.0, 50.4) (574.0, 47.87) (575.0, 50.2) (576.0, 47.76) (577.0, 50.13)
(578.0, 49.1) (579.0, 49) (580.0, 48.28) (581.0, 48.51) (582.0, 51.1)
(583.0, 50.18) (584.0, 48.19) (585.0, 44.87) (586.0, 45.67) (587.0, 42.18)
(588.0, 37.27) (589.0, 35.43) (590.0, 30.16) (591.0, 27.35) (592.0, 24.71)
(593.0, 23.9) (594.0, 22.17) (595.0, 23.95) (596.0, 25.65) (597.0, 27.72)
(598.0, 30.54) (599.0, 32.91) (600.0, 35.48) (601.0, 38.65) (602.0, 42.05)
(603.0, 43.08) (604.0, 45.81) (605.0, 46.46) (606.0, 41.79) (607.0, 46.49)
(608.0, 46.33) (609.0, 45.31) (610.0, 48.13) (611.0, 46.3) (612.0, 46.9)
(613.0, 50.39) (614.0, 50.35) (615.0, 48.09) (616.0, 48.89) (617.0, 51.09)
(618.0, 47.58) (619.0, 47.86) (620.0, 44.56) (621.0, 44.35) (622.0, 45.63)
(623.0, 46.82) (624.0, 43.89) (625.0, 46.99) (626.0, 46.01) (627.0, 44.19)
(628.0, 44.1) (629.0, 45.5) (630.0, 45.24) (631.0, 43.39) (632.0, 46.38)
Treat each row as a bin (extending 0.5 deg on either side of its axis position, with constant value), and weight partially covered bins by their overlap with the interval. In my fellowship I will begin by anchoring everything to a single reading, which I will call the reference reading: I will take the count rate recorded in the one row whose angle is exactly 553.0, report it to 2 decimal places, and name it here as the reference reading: 63.73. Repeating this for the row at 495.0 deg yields 56.43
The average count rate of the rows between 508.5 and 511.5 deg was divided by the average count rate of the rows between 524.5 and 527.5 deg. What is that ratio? 0.93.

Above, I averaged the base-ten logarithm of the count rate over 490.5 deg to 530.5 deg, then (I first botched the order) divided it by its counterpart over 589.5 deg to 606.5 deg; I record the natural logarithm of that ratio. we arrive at 0.13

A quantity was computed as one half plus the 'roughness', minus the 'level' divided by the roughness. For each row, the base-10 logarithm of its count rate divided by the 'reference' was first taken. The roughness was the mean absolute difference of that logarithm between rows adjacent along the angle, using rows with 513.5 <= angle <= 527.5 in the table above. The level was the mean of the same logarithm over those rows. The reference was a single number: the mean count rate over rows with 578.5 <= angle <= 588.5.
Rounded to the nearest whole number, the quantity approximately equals -2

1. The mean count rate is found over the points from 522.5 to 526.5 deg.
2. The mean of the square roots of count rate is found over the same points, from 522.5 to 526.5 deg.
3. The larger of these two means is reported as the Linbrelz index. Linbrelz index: 52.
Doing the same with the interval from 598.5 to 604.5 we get 40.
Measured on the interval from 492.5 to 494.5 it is 54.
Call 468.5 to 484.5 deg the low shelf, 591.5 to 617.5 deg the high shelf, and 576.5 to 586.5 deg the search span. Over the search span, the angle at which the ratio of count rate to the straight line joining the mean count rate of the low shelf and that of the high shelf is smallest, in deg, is 585.0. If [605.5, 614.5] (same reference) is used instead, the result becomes 606.0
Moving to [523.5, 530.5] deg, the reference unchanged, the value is 525.0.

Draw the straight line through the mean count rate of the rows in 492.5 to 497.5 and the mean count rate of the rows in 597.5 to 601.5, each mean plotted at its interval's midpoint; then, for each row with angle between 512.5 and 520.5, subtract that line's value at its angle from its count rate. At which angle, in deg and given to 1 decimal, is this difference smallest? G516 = 519.0 deg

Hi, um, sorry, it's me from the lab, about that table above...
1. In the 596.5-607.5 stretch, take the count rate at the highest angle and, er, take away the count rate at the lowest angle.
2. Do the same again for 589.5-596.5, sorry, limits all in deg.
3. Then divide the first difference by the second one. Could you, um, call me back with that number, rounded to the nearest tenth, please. -4.2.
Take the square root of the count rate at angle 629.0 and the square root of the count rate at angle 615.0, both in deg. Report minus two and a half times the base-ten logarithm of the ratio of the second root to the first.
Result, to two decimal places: -0.03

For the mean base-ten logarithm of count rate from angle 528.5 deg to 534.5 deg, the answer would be 1.72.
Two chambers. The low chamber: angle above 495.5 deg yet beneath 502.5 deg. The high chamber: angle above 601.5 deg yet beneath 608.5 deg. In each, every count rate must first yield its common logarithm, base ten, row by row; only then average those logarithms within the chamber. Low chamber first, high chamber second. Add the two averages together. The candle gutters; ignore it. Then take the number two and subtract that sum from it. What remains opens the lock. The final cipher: -1.35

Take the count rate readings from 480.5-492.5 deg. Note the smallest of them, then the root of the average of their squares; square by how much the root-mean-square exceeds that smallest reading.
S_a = 15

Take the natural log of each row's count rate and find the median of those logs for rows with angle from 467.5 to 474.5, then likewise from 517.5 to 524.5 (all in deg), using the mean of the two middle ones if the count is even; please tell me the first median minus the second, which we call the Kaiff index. 0.1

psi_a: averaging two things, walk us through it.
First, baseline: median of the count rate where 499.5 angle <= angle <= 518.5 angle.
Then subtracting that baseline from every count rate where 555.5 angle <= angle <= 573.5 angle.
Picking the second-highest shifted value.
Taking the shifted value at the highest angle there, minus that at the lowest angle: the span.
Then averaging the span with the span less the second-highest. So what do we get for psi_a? -16.6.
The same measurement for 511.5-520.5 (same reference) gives -1.1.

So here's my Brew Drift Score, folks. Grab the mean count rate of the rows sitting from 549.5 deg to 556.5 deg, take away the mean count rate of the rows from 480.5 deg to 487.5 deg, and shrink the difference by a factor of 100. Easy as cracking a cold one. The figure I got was 0.071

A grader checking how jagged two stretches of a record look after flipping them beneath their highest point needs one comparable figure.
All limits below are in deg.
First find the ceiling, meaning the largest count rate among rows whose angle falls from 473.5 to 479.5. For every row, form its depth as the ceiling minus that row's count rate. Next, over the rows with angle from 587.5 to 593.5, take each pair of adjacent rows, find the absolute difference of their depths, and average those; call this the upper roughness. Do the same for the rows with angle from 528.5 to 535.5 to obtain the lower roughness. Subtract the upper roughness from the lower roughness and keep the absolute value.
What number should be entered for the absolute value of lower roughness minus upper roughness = 1.3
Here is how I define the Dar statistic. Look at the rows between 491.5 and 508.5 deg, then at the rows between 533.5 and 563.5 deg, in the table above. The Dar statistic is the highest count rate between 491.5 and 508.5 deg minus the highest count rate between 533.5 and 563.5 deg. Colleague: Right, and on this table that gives -10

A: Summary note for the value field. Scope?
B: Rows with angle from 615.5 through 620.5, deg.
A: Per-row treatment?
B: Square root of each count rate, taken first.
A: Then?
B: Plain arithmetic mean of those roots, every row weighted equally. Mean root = 6.9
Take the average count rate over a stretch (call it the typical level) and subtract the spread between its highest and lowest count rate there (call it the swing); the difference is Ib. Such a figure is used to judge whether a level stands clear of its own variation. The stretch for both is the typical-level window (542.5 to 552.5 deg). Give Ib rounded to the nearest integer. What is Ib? 53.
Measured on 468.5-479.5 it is 45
